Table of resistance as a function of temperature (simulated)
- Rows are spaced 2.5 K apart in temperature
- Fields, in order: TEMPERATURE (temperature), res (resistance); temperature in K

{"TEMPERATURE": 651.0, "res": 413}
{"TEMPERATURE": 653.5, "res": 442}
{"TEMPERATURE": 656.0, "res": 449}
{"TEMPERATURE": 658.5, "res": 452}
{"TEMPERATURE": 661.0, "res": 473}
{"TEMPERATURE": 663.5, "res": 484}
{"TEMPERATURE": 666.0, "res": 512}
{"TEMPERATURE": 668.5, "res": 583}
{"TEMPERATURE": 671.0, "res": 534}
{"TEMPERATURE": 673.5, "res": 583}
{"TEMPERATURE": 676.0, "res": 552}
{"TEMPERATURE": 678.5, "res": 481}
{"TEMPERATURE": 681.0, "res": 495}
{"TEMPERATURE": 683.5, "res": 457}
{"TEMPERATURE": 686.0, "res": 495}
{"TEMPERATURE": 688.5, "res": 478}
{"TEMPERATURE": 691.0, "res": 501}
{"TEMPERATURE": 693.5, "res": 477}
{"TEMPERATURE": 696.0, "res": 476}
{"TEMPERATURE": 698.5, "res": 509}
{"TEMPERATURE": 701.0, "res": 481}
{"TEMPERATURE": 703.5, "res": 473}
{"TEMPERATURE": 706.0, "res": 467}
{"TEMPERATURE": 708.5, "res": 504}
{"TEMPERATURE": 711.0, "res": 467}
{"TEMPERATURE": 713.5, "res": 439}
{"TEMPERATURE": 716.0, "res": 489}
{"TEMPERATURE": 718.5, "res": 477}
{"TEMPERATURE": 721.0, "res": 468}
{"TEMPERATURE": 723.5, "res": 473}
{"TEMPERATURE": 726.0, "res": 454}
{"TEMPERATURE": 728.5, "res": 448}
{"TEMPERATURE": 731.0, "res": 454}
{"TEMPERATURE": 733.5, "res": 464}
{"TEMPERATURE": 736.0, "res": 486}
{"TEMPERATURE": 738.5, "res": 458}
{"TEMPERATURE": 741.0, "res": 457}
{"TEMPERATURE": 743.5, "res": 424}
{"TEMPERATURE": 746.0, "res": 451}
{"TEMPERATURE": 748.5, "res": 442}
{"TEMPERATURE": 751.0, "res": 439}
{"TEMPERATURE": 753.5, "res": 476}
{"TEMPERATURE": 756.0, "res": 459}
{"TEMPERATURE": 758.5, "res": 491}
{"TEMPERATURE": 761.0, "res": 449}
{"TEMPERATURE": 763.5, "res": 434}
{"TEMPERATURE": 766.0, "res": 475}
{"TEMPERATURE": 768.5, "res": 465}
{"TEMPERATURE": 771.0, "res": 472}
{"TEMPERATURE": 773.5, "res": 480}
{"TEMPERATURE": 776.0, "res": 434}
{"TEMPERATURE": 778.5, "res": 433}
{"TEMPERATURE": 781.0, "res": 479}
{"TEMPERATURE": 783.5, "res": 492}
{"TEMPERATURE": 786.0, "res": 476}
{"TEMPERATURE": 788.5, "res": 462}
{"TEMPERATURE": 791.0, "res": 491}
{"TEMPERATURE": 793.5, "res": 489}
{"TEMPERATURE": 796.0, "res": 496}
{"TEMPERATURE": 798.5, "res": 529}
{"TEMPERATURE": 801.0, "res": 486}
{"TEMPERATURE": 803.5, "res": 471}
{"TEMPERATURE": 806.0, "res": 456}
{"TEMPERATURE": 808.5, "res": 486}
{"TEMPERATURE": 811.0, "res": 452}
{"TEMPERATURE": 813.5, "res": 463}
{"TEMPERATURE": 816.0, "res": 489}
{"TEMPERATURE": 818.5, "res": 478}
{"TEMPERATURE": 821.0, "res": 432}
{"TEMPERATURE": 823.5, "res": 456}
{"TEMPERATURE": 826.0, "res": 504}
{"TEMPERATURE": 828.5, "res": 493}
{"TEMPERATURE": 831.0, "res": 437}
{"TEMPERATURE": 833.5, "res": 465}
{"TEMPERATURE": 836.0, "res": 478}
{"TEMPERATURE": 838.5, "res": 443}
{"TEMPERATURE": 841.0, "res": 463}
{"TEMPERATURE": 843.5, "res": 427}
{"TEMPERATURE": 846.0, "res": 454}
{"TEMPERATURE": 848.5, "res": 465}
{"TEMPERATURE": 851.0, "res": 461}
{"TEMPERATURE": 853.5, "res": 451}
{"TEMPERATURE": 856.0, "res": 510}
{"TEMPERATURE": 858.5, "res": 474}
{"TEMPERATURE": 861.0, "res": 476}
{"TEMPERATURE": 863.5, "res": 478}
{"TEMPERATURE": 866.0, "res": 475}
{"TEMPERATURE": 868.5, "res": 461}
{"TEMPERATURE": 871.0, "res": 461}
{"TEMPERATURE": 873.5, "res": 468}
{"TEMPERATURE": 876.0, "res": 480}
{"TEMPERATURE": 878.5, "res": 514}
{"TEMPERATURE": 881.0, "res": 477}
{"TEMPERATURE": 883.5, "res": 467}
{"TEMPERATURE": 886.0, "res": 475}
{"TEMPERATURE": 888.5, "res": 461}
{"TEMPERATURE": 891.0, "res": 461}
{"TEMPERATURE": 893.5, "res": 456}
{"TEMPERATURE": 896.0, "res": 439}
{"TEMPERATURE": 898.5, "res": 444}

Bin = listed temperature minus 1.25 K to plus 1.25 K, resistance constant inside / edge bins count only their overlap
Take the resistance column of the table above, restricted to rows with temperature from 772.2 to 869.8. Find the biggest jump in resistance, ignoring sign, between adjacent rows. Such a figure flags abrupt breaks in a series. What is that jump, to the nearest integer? 59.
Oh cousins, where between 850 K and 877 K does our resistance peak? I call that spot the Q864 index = 856.0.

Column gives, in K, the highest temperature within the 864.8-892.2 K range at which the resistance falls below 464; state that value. 891.0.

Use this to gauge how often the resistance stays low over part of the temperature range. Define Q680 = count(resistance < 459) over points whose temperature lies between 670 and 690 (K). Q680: 1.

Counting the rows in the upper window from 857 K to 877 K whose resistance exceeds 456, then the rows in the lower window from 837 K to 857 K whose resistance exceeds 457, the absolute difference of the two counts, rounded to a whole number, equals 4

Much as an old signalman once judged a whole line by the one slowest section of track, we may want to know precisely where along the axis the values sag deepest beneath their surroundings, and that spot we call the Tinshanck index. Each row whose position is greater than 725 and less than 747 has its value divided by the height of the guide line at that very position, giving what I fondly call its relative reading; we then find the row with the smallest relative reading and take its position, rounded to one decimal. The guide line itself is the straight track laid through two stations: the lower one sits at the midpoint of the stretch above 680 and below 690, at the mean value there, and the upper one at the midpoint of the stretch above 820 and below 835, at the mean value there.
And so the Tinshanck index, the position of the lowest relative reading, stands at 743.5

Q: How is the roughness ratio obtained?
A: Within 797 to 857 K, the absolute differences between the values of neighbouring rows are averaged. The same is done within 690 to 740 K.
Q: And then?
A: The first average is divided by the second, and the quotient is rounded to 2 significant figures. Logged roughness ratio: 1.4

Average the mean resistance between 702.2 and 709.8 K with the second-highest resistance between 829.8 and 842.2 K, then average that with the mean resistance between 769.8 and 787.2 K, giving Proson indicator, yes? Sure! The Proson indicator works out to 470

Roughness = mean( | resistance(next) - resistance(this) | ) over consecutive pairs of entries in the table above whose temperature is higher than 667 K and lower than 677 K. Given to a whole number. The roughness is 43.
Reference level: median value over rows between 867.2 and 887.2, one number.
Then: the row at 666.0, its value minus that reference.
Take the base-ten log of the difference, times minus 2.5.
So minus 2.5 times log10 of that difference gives -4.0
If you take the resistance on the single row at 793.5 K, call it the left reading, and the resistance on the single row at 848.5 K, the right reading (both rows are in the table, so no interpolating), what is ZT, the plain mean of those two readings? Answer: 477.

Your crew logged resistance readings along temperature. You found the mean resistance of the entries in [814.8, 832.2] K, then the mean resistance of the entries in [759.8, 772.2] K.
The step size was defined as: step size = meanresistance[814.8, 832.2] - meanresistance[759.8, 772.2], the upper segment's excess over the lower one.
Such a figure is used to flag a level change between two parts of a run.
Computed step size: 11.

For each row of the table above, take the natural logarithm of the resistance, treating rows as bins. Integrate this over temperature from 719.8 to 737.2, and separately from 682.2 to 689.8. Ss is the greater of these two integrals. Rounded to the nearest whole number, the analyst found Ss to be 107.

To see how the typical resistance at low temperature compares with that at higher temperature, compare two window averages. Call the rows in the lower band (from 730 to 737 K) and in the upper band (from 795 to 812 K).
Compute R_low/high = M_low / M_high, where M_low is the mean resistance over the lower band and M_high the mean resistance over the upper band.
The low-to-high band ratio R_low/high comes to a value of 0.970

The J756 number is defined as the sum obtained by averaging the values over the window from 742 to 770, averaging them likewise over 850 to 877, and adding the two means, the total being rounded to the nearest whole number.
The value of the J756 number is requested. 927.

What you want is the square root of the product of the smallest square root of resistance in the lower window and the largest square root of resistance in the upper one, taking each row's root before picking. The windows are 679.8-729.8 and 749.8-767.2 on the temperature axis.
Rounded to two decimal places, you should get 21.55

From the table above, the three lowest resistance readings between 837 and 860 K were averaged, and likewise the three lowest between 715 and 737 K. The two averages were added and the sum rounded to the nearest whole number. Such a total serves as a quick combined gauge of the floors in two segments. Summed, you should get 892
